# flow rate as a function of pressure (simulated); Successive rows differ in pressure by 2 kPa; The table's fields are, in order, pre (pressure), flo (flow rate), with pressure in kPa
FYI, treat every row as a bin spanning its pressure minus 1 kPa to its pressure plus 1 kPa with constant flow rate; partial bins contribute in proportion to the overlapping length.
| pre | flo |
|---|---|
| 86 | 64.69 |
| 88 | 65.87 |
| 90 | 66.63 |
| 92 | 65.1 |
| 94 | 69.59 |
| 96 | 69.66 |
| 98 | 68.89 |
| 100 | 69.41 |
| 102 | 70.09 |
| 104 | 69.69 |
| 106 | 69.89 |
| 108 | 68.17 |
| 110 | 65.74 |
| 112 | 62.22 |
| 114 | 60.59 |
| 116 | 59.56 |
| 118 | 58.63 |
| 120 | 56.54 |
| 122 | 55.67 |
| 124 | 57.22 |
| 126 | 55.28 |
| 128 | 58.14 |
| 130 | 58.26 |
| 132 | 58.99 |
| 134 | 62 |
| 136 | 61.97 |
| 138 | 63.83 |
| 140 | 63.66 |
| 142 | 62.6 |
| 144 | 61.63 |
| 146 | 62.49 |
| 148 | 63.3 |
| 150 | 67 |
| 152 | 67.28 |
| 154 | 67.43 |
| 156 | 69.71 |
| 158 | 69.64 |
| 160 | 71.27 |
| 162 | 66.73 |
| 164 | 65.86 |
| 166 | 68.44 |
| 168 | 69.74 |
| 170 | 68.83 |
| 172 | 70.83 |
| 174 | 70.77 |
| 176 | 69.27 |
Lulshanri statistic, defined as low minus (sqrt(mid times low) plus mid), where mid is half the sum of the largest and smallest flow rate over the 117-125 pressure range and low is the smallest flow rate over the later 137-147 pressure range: -55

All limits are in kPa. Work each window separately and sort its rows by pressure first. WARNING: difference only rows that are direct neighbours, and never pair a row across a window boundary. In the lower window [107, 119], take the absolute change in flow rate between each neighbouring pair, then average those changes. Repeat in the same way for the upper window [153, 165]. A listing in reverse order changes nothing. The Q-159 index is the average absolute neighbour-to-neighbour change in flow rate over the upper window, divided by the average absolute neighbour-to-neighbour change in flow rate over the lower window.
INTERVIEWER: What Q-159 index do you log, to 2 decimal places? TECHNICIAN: 0.98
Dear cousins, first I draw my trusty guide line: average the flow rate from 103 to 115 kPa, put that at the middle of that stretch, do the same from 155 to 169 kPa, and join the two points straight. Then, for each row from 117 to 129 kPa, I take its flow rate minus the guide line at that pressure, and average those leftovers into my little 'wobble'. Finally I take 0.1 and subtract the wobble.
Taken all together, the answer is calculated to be 10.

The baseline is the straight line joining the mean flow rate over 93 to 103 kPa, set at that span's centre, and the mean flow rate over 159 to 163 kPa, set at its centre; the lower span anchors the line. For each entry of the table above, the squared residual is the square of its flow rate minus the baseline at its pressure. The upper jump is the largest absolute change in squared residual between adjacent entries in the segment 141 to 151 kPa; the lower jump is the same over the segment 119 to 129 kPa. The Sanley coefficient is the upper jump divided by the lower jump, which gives 0.4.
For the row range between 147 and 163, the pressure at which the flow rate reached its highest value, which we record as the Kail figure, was 160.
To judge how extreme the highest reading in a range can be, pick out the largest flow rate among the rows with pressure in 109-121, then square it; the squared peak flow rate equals 4322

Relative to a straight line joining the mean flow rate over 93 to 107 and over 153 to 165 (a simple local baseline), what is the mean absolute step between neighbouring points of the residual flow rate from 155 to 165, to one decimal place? 1.8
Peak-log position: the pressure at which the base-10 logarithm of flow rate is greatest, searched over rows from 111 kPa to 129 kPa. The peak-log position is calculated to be 112 kPa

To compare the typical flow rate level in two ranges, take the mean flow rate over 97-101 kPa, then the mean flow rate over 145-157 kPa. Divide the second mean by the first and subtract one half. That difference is 0.46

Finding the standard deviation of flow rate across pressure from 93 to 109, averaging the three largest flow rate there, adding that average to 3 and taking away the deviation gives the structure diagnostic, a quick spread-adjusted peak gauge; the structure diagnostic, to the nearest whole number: 72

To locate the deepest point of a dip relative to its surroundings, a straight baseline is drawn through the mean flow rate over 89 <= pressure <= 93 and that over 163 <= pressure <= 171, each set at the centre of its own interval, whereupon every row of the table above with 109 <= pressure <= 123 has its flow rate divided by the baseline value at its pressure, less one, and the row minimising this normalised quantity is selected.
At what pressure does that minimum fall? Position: 122 kPa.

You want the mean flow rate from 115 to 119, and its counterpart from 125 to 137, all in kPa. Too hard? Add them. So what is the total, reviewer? 118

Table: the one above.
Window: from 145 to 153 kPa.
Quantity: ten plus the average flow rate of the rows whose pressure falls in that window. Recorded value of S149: 75.0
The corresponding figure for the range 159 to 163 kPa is 79.0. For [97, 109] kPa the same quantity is 79.4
